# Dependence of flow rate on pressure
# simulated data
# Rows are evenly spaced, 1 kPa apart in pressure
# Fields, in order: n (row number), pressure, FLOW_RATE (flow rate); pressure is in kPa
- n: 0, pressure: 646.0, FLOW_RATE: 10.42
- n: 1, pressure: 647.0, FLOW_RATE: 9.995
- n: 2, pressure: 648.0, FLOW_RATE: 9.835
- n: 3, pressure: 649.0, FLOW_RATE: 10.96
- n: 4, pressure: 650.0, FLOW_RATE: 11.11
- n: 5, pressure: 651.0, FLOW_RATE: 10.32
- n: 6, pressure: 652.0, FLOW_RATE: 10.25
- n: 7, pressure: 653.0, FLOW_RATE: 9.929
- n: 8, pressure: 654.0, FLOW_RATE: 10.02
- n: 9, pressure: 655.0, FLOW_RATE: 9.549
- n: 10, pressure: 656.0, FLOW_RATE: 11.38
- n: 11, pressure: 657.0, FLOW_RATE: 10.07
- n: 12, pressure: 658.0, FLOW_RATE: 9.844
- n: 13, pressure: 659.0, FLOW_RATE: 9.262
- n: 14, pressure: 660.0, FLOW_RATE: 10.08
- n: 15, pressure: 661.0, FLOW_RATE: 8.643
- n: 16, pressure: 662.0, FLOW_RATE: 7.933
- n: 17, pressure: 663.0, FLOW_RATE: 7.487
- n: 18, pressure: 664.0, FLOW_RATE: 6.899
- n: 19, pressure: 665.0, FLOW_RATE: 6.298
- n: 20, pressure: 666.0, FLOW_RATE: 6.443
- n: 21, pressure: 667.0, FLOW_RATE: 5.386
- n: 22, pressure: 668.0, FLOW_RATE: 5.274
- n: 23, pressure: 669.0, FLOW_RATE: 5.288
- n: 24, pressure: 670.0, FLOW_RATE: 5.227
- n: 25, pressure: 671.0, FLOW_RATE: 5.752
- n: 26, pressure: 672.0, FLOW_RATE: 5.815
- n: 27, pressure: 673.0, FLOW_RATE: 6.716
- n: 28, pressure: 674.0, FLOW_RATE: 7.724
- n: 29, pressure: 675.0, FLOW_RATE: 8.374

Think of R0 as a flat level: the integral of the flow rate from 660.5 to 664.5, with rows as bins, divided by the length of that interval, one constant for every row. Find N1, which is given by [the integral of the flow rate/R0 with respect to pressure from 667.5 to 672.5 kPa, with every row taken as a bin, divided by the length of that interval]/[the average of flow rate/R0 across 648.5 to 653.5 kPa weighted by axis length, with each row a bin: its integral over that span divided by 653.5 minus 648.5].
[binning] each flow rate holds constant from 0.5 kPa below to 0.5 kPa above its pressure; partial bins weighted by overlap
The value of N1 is 0.5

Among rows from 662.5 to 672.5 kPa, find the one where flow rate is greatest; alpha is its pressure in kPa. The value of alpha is 663.0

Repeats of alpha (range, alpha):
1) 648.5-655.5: 650.0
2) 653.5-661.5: 656.0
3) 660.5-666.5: 661.0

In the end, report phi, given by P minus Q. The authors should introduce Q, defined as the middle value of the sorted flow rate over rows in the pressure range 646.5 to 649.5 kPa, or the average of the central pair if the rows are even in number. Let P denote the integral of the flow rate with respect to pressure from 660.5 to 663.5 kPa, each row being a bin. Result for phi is 14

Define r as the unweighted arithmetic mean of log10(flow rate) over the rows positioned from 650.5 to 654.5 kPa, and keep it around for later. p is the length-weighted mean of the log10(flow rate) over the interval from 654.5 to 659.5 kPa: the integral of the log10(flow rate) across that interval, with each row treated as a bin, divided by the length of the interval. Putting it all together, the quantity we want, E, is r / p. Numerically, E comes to 1.01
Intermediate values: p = 1.00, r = 1.01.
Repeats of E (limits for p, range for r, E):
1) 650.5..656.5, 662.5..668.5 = 0.79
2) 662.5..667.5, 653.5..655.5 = 1.22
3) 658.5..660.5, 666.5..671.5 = 0.74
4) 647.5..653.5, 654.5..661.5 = 0.98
